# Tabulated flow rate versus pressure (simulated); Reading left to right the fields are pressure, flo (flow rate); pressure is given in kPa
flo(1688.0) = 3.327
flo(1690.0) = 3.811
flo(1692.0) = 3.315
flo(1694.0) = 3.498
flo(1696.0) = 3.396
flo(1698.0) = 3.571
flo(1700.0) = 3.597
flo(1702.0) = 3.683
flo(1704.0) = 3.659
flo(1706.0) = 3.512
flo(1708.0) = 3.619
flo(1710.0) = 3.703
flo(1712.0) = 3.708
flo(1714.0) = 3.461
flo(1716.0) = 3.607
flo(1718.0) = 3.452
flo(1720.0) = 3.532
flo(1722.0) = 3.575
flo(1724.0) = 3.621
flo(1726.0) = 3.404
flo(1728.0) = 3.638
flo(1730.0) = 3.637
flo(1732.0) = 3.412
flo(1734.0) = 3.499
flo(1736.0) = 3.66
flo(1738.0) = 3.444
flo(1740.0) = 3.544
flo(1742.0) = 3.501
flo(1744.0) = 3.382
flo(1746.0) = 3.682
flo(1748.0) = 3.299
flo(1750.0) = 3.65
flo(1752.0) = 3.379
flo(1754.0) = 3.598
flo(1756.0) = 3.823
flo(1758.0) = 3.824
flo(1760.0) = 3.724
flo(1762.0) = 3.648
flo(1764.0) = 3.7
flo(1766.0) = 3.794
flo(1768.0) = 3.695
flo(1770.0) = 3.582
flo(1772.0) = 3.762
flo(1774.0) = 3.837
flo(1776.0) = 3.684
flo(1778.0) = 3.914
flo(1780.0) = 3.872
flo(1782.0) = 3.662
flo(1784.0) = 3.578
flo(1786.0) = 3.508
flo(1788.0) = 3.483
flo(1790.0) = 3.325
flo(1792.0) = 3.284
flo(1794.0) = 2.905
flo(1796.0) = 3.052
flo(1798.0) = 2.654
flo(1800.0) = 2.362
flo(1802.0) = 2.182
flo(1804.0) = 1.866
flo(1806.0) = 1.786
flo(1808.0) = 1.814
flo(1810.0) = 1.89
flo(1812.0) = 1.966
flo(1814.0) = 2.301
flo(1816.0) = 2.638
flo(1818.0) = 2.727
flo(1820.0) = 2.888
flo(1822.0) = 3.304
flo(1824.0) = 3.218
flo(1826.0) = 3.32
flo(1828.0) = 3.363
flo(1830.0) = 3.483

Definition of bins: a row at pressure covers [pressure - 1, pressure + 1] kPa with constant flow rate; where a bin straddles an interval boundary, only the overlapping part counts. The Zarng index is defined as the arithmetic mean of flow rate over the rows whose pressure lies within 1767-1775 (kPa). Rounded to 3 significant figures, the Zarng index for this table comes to 3.72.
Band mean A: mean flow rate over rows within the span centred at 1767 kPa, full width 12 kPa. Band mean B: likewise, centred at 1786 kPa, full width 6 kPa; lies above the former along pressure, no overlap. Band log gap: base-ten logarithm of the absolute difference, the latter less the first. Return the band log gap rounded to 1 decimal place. -0.8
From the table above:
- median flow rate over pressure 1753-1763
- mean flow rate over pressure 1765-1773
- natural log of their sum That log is 2.01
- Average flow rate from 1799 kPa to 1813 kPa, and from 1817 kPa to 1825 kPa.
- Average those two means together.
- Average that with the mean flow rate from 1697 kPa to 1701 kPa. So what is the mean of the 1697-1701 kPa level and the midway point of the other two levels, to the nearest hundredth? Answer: 3.05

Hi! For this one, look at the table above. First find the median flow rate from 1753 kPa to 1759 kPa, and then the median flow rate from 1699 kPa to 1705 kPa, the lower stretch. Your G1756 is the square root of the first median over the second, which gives 1.02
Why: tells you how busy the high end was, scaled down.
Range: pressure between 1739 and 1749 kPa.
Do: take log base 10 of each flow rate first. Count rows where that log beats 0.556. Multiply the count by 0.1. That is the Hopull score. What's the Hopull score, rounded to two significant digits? 0.10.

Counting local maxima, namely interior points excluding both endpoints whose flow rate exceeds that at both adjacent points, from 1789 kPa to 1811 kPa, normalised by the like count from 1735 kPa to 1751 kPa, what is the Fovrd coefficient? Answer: 0.5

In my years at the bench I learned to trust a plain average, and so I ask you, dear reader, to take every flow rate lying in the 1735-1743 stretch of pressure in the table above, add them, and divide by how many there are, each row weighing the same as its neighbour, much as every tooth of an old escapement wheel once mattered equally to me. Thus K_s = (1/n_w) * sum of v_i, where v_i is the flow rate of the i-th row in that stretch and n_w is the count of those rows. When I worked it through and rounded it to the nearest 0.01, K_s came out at 3.54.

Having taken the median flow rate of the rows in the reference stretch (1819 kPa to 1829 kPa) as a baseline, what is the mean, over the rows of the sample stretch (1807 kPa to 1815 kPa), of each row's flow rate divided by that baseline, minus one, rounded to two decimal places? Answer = -0.40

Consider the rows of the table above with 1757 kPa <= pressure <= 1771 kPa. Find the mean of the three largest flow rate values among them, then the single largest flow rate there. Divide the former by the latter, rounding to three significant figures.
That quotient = 0.989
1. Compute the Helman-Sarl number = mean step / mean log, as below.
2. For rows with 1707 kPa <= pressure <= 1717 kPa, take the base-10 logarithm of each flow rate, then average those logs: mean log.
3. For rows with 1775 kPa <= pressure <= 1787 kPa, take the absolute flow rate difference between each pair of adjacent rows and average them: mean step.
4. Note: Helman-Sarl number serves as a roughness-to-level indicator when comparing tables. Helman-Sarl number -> 0.23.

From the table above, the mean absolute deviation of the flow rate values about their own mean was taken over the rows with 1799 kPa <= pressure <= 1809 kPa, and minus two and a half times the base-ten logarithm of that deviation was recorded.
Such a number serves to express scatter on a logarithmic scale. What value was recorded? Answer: 1.7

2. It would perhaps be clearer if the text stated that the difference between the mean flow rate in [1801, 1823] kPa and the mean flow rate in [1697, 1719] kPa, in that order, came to -1.3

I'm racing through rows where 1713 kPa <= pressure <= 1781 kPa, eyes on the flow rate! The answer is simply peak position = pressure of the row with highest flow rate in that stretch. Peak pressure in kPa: 1778.0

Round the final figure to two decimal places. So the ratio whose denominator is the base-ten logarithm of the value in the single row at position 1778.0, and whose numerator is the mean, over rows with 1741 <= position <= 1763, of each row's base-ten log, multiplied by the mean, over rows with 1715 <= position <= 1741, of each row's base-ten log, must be 0.51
